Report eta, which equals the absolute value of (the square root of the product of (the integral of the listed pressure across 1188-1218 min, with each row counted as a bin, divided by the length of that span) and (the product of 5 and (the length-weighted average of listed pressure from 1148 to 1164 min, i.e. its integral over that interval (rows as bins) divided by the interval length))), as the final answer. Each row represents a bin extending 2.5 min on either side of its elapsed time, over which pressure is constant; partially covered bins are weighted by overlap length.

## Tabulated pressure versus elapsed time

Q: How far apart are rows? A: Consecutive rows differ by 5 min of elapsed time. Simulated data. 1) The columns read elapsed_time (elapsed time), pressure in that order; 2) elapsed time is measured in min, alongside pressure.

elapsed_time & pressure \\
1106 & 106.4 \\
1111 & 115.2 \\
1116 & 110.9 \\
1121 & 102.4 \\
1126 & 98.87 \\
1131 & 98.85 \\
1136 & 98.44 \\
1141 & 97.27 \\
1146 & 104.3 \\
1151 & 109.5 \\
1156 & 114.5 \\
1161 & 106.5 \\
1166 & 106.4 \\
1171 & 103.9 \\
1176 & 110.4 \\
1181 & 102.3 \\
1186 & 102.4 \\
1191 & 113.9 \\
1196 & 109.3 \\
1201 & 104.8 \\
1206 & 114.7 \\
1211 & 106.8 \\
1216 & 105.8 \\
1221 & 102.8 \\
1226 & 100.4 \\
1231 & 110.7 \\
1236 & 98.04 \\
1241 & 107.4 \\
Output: 245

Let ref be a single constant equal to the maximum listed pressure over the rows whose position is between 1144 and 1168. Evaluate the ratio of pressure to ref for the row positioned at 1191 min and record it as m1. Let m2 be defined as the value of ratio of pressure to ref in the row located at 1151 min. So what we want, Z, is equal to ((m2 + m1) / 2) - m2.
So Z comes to 0.019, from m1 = 0.99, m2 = 0.96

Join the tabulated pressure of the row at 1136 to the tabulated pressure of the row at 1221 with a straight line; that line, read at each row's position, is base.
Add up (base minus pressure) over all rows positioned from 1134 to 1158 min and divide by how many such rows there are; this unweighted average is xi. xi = -5.8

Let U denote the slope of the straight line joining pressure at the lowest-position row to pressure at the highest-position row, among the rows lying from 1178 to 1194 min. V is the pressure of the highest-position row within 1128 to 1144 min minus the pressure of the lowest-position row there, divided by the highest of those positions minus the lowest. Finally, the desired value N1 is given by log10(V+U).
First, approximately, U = 1.2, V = -0.2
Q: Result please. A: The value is 0.00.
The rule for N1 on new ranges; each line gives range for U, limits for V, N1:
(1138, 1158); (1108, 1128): -1.22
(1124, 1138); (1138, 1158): 0.04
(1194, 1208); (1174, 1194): -0.11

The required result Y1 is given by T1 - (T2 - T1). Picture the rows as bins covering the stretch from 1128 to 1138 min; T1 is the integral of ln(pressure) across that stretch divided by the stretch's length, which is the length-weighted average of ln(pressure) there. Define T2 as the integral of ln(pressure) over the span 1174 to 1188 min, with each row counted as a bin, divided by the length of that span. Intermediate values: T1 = 4.59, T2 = 4.65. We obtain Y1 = 4.53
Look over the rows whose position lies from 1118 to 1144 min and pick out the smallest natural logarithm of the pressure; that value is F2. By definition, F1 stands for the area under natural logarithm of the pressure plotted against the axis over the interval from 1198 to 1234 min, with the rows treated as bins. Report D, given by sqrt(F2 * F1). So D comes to 27.7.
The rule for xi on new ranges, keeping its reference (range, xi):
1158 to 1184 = -5.7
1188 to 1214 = -8.1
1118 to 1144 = -1.0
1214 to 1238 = -0.5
